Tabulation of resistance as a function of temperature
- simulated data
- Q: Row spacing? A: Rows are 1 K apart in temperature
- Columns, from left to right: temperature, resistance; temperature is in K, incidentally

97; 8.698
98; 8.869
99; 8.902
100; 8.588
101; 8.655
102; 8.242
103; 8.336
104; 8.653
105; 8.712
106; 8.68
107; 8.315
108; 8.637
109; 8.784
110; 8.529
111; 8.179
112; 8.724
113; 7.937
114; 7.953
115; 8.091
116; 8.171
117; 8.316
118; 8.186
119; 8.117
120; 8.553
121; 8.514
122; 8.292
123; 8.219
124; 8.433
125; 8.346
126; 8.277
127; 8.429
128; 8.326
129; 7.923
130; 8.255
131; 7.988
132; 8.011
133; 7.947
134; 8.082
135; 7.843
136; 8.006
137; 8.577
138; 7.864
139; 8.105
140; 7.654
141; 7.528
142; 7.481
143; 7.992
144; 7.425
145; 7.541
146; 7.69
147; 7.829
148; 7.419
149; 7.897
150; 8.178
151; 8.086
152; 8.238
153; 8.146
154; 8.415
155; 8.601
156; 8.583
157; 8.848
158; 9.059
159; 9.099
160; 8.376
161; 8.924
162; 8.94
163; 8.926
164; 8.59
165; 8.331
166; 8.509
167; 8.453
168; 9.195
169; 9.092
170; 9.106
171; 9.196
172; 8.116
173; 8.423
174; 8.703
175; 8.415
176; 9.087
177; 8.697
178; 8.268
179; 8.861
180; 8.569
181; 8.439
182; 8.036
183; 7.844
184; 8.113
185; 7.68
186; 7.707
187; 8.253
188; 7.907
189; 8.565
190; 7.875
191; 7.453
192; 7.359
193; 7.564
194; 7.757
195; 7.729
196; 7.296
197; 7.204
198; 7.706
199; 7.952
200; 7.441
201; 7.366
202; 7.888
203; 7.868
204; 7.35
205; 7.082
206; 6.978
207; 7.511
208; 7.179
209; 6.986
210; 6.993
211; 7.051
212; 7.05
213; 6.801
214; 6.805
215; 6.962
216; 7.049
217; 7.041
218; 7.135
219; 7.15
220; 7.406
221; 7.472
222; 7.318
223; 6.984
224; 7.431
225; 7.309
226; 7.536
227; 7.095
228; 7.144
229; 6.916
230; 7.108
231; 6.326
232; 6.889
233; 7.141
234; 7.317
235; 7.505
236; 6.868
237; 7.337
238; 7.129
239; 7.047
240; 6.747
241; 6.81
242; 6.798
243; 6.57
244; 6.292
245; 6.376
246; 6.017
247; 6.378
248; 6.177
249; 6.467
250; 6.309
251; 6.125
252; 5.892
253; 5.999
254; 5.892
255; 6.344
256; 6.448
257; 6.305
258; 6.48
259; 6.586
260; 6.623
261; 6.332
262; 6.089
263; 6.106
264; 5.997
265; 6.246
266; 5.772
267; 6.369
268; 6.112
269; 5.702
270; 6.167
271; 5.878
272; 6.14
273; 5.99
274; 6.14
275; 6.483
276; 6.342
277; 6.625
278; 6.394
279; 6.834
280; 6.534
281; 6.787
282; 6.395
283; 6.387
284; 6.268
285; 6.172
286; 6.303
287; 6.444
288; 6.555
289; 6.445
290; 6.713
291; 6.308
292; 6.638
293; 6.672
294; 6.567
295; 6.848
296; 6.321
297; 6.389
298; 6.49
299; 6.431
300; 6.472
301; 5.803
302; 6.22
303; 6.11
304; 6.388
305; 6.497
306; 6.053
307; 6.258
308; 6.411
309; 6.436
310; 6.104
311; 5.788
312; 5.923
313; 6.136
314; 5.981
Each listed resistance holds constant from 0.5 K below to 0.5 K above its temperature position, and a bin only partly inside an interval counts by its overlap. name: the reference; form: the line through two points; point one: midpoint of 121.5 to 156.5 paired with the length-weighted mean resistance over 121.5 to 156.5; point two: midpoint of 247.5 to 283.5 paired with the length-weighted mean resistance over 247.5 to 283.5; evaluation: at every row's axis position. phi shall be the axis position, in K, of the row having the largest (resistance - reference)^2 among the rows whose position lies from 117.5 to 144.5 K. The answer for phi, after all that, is 144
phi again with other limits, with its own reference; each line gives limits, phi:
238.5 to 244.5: 239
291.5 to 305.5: 295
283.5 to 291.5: 290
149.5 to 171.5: 171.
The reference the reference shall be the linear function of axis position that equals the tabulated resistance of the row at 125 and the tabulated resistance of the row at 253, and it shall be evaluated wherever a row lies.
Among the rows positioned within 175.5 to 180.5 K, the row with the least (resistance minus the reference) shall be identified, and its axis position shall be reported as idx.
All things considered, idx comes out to 178 K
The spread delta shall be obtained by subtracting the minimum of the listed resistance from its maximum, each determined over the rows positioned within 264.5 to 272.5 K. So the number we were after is 0.67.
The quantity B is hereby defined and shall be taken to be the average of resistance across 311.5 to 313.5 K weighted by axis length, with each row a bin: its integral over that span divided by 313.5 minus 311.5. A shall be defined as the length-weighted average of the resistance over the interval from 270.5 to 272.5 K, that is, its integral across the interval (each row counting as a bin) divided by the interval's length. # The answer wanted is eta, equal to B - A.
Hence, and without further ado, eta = 0.0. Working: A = 6.0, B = 6.0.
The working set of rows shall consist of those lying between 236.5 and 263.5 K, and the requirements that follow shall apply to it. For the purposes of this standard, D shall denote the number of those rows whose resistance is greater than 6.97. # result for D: 3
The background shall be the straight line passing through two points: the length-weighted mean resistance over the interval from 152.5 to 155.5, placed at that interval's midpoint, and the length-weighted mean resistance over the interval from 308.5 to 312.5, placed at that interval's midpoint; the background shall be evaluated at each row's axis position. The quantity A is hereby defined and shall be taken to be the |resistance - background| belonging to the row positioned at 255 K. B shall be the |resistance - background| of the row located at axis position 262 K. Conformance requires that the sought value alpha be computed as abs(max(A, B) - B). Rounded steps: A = 0.54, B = 0.7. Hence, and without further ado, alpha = 0.00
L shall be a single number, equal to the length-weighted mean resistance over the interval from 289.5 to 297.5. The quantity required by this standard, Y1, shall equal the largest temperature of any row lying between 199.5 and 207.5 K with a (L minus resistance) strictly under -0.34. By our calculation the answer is 207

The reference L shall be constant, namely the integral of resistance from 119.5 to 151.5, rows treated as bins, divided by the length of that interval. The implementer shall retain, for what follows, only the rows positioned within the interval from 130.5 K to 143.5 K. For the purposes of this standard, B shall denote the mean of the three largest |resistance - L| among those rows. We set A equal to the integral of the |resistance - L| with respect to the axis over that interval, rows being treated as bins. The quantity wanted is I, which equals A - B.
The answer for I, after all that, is 2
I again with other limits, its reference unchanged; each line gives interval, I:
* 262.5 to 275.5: 23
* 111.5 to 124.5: 3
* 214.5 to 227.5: 9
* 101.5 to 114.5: 5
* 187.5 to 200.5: 5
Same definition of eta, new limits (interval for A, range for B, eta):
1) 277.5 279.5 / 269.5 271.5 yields -0.6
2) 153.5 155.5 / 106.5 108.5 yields 0.0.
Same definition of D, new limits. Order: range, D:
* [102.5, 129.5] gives 27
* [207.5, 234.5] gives 21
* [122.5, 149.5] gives 27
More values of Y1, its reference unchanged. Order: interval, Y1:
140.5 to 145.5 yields 145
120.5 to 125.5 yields 125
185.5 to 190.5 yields 190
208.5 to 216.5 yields 216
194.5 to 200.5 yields 200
